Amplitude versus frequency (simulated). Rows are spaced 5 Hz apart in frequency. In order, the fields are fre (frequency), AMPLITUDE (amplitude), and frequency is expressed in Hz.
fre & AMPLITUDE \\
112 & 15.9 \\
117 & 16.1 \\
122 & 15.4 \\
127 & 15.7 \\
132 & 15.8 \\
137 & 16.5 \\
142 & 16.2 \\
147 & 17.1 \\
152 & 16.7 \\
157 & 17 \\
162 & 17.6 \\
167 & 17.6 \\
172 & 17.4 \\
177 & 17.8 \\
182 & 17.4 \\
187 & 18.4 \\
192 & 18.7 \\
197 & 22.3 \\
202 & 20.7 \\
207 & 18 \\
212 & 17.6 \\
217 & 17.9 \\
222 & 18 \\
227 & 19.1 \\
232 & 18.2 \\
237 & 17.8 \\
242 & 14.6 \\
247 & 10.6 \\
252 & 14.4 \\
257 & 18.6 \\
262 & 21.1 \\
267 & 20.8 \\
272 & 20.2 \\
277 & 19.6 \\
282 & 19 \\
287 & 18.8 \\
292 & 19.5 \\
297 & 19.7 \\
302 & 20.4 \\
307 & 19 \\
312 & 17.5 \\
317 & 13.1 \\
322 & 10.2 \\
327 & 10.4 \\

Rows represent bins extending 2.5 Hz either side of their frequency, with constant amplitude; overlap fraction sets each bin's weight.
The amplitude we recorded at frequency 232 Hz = 18.2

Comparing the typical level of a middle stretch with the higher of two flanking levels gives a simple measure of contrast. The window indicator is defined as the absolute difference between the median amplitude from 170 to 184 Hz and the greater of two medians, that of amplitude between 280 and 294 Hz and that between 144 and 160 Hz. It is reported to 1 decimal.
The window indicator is 1.6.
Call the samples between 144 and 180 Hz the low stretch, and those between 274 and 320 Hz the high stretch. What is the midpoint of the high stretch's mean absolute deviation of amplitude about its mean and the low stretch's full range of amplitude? 1.3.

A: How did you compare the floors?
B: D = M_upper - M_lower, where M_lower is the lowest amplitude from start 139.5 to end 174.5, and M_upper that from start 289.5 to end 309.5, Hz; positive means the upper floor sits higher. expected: 2.8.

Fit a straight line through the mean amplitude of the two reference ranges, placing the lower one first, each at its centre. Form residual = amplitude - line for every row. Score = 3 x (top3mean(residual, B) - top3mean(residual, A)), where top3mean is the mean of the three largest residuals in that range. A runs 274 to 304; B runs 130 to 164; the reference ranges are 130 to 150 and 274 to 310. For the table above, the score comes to 0.1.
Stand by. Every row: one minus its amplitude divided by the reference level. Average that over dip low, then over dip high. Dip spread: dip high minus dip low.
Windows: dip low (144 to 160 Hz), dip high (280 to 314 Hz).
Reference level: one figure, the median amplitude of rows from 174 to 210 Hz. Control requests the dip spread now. -0.12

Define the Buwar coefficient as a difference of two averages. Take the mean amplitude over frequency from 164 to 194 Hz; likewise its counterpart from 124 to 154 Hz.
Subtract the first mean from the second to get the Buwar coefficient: -1.55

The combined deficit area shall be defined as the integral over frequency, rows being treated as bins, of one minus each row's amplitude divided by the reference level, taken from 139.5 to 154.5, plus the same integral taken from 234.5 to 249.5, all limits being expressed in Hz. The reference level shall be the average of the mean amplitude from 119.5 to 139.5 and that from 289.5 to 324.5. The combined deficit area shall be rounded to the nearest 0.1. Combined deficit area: 1.7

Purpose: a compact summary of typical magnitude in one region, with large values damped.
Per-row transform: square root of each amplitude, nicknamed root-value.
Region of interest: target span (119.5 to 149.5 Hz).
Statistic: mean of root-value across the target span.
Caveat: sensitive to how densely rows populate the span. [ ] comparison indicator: 4.0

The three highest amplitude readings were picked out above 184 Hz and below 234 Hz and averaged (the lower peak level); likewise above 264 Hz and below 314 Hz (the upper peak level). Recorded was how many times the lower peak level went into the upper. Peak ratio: 0.99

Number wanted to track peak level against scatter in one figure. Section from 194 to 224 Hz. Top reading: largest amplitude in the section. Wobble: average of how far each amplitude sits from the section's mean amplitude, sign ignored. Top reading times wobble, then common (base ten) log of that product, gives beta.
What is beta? 1.56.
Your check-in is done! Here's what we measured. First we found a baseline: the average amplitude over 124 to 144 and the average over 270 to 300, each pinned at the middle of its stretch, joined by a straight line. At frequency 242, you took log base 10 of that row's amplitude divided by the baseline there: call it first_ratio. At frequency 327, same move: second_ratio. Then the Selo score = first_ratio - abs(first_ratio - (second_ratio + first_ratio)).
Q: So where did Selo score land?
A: -0.40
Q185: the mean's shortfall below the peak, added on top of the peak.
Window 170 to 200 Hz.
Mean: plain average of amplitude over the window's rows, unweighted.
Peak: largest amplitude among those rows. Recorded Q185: 25.9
